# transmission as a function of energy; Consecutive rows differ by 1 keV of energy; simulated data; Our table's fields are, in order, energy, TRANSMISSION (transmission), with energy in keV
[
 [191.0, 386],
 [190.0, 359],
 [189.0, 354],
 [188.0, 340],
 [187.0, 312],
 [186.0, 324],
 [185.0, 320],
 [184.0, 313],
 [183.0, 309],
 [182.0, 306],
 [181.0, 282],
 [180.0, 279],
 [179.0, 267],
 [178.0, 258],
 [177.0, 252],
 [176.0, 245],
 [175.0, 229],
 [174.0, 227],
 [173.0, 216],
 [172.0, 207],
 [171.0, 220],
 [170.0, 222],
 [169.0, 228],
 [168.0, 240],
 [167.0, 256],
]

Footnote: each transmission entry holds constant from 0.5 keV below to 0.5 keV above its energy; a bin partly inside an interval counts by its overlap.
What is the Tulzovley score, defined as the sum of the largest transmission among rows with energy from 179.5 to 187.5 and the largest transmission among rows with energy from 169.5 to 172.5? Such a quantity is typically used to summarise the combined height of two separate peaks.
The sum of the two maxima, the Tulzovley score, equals 546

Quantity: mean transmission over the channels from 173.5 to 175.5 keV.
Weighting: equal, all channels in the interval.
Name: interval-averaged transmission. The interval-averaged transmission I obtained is 228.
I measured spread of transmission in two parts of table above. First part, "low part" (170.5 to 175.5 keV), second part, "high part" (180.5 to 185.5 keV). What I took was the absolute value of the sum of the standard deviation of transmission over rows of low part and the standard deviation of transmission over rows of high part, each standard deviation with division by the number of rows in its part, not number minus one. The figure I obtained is 21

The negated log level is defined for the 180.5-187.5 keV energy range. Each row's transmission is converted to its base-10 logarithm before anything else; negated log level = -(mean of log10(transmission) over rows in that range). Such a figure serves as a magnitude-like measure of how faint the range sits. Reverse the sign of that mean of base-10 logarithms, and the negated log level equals -2.49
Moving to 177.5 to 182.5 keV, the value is -2.44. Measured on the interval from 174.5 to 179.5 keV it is -2.40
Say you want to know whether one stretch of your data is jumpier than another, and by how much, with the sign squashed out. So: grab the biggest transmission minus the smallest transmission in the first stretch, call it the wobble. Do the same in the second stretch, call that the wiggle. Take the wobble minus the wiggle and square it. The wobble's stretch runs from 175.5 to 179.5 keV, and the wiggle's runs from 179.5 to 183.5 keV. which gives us 64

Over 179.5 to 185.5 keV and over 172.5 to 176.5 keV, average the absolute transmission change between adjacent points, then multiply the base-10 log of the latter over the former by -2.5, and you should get -0.18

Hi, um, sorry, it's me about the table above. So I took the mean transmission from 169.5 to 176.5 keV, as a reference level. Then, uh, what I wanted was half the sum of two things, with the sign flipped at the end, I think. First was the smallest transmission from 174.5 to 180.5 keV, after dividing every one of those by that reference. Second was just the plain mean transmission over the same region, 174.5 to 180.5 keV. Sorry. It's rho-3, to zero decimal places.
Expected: -128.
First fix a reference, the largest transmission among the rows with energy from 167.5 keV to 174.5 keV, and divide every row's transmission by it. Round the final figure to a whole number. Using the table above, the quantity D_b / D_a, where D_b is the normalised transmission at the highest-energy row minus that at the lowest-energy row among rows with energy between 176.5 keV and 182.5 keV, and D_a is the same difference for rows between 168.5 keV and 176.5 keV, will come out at 3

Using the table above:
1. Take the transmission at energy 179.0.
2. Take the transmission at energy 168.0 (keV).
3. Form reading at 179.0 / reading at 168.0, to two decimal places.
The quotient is 1.11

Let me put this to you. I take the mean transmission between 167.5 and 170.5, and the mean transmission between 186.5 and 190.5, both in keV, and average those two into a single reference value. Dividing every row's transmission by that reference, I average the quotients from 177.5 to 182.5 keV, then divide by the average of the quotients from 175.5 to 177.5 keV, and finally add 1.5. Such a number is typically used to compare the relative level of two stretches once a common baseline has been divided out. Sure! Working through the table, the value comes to 2.62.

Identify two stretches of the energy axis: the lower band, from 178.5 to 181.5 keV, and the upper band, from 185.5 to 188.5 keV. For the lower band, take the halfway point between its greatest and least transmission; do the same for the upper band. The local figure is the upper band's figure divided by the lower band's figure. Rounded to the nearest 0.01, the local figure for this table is 1.19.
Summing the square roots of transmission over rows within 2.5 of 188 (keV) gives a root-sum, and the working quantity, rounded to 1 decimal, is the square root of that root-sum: 9.6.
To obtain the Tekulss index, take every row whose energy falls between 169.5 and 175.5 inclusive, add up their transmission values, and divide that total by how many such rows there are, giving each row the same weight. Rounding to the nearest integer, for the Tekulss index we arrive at 220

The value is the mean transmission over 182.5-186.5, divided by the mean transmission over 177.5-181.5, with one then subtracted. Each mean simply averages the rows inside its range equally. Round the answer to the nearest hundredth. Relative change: 0.17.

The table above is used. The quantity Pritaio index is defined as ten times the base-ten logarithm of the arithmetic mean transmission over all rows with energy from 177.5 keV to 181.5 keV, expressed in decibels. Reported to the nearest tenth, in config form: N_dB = 24.3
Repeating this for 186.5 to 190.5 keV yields 25.3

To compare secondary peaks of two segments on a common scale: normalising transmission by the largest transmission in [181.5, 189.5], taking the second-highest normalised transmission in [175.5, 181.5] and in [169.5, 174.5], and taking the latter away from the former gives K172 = 0.16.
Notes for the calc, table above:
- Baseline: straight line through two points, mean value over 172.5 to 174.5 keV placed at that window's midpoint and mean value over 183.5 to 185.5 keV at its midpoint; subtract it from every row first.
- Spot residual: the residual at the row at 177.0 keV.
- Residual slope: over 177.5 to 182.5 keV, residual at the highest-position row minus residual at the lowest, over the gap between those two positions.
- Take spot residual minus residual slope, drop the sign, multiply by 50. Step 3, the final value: 155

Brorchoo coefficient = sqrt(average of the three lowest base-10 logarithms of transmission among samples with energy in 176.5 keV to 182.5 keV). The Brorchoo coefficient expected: 1.55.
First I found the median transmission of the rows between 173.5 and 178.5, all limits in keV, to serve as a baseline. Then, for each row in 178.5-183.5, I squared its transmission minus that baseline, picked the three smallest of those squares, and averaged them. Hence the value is 1003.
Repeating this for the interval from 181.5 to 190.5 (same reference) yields 4102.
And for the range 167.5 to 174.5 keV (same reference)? 213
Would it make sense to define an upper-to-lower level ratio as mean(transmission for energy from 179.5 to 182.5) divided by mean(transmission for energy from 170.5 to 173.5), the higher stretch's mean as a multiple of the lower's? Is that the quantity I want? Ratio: 1.35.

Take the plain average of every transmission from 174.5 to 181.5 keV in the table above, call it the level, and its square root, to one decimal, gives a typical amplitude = 16.1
